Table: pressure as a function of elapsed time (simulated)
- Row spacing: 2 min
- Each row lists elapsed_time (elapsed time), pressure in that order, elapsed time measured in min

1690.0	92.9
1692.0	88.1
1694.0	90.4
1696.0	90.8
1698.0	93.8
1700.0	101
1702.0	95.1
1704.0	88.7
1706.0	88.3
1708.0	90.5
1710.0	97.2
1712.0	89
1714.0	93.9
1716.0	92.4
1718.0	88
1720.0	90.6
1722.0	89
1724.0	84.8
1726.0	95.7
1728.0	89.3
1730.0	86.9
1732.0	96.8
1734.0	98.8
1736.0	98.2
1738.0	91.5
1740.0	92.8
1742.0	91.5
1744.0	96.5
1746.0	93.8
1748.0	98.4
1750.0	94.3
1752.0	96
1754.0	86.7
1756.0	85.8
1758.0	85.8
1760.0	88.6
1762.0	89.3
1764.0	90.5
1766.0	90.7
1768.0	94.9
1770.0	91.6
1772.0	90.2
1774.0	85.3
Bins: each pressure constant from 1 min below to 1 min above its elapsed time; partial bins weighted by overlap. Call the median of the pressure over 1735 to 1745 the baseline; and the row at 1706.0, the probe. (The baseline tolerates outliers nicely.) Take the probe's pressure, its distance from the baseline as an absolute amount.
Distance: 4.5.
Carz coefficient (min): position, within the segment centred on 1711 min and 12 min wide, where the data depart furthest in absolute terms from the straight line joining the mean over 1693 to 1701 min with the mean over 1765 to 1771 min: 1706.0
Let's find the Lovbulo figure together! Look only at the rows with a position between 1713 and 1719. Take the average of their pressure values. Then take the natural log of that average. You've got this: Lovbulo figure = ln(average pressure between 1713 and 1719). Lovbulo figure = 4.52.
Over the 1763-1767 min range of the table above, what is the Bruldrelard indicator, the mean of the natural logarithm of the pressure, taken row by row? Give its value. 4.51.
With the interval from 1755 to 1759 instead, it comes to 4.45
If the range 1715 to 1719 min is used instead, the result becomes 4.50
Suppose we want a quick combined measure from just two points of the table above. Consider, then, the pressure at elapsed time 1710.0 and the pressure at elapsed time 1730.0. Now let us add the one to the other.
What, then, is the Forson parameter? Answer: 184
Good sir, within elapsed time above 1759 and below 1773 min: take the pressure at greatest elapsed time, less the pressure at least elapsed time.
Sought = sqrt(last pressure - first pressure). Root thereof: 1.26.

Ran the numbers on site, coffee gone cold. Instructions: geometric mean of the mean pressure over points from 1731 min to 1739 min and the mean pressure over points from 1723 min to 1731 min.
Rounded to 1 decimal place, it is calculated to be 92.7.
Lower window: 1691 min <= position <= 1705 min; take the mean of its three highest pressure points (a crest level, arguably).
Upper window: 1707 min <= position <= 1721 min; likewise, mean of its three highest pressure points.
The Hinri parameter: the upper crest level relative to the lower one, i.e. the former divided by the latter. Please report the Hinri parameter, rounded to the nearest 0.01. 0.98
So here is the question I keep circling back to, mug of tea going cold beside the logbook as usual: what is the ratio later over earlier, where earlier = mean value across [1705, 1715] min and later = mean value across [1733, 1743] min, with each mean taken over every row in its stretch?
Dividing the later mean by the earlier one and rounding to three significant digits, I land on 1.03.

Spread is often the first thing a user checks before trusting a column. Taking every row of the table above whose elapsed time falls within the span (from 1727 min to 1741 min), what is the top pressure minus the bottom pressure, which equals 12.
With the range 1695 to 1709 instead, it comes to 13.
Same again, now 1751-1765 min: 10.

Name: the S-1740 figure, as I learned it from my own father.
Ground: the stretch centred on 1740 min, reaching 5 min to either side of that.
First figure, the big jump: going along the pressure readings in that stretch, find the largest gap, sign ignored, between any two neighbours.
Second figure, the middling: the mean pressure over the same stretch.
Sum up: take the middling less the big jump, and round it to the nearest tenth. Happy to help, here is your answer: 87.4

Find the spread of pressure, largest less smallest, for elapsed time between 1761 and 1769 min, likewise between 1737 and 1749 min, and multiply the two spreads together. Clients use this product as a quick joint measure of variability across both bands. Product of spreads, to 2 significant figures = 39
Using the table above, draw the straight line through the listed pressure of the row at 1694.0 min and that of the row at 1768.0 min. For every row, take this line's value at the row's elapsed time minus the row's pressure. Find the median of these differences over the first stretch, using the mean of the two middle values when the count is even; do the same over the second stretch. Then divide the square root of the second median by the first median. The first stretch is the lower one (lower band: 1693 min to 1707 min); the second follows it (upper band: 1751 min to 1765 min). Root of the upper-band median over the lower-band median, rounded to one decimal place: -8.7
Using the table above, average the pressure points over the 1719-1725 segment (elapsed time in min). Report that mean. 88.1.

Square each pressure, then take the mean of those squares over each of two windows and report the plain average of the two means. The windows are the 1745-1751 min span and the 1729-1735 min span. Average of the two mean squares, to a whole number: 9009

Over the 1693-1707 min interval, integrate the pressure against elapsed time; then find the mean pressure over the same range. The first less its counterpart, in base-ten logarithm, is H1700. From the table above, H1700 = 3.08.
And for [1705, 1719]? 3.07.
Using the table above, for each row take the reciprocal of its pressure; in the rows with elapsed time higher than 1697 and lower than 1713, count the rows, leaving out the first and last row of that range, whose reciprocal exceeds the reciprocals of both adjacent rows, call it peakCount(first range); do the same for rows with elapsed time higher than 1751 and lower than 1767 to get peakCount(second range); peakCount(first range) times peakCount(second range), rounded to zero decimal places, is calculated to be 0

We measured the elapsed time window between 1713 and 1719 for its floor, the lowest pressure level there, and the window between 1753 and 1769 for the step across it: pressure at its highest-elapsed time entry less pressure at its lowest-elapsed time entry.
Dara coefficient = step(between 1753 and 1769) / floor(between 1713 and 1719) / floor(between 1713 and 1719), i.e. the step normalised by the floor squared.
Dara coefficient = 0.0011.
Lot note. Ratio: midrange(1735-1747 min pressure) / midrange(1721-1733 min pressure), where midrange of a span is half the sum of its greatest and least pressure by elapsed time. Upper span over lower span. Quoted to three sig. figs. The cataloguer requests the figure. 1.04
